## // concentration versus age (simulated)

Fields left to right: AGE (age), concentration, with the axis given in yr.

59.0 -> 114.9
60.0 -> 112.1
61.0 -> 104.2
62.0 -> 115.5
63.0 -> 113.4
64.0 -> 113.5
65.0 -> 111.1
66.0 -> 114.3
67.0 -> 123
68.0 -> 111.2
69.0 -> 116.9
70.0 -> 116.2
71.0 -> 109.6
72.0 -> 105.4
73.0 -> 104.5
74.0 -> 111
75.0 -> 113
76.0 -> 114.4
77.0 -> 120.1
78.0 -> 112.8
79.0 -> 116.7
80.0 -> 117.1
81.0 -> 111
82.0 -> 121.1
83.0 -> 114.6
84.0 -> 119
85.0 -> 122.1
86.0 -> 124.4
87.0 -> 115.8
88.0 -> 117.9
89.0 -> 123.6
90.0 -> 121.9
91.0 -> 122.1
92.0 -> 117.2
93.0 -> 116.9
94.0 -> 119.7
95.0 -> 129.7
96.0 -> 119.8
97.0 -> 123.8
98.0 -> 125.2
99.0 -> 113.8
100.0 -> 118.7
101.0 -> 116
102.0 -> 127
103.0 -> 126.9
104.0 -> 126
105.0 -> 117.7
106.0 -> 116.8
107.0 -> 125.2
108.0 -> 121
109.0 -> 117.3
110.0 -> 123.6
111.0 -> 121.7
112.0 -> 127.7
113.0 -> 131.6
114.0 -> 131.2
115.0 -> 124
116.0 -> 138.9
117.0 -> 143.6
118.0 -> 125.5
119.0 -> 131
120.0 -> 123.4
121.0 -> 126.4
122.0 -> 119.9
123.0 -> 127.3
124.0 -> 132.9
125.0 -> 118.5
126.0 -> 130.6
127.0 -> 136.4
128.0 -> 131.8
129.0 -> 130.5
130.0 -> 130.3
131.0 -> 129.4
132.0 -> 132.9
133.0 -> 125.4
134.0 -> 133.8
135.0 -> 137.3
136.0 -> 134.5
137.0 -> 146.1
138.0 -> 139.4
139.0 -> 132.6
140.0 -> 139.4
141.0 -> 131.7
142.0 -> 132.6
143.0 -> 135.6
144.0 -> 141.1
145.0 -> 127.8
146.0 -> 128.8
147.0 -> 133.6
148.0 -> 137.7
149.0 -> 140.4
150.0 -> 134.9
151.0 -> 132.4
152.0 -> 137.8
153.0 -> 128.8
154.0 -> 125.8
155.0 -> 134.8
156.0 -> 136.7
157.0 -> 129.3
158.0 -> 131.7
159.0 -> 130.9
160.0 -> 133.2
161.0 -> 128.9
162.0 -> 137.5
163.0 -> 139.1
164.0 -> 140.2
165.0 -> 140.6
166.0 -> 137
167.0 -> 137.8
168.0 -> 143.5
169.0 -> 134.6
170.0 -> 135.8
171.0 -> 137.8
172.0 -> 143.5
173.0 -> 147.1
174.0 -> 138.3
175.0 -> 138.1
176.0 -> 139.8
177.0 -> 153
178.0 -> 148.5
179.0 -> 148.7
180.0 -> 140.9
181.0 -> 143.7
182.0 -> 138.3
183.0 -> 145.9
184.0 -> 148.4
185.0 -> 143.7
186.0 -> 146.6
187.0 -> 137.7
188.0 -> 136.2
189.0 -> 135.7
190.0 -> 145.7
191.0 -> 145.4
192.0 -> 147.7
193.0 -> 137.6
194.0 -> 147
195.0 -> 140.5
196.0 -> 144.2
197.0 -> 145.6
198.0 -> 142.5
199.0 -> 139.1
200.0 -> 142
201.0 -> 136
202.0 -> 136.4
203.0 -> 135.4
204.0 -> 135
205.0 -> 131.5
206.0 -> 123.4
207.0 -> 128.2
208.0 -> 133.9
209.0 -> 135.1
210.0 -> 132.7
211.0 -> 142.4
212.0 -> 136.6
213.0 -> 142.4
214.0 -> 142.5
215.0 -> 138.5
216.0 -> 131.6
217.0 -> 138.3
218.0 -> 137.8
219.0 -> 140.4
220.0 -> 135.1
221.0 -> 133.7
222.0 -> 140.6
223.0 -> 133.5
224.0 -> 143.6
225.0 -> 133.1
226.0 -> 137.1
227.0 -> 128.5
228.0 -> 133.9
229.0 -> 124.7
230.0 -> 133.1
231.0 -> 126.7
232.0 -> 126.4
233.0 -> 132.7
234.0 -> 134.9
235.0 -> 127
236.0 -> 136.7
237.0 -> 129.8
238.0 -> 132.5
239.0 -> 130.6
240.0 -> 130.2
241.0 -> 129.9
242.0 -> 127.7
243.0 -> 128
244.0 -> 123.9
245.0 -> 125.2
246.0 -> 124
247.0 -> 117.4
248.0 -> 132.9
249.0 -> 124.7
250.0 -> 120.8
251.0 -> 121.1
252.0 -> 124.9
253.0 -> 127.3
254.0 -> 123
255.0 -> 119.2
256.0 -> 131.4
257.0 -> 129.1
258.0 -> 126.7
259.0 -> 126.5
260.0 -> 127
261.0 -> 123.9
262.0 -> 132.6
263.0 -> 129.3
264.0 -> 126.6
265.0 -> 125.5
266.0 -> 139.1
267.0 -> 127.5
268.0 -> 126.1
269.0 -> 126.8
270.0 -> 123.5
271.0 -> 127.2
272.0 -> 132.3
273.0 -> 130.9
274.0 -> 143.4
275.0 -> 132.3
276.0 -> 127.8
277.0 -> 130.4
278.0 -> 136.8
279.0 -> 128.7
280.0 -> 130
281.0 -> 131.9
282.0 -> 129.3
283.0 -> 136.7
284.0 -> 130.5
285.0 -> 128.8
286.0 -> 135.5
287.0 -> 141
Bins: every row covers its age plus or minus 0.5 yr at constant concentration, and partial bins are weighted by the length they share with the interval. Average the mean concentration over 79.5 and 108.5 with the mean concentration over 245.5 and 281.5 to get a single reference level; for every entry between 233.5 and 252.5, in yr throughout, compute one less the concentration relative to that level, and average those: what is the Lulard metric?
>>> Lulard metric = -0.03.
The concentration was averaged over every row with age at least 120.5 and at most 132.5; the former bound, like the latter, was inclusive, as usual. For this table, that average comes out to 129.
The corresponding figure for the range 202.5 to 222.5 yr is 136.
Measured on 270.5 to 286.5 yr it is 132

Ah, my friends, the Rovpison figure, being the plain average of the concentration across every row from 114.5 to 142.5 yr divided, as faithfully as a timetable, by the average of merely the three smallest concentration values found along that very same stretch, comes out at 1.09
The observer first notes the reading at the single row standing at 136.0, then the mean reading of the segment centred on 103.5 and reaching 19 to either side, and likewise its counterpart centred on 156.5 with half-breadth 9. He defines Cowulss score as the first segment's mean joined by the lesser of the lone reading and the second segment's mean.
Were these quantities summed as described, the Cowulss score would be 258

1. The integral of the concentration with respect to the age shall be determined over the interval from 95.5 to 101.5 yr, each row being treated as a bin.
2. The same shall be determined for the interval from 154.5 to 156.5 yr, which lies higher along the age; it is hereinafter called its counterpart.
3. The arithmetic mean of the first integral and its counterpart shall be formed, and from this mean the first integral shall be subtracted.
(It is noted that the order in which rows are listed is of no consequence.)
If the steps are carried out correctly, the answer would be -223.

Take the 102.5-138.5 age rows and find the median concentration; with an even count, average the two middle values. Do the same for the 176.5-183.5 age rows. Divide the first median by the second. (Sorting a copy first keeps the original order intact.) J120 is 0.88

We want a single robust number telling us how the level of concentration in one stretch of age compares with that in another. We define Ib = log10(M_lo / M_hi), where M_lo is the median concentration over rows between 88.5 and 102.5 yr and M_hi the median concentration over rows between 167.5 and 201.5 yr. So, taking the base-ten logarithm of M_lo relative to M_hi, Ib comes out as -0.073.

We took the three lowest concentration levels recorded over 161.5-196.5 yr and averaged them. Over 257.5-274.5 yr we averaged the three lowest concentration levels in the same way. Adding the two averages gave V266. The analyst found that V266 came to 260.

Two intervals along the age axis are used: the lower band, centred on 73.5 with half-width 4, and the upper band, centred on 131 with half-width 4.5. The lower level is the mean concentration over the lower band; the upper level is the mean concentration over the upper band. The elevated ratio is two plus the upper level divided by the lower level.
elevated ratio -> 3.18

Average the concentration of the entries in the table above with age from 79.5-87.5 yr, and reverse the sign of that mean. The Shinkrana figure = -118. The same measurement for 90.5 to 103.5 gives -121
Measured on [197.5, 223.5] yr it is -136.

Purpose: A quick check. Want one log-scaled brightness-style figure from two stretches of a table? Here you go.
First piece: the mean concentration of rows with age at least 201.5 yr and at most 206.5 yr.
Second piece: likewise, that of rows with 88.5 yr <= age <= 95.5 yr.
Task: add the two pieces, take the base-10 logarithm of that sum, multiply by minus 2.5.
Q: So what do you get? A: -6.01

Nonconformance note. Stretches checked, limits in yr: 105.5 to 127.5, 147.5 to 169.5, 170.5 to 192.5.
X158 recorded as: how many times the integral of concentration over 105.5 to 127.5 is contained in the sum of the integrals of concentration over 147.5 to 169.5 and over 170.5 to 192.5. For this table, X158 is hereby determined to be 2.19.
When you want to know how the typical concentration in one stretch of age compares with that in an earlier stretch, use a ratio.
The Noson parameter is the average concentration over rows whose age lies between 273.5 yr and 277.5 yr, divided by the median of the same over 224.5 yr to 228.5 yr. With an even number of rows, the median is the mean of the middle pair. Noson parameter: 1.00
